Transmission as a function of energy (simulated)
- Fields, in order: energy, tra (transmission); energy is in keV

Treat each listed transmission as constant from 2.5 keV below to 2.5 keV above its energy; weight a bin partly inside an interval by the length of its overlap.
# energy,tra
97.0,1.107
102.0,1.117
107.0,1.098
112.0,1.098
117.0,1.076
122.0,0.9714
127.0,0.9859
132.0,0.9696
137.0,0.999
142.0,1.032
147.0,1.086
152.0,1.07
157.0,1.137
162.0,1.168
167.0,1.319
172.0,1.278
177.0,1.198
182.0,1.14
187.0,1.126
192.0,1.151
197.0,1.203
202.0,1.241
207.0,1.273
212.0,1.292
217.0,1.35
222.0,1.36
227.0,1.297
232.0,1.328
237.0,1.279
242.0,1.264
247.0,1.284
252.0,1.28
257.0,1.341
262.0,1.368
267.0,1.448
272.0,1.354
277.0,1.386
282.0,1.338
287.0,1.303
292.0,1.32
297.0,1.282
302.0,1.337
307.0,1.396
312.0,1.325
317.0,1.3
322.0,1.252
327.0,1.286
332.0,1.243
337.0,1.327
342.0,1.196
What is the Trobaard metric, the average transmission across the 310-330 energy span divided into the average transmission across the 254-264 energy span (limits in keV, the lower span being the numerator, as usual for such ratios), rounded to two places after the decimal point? 1.05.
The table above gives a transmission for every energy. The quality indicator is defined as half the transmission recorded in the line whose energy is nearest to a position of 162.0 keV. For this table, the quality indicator 0.58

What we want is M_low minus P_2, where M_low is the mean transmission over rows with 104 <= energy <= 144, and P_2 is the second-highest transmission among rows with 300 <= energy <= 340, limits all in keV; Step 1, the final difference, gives -0.31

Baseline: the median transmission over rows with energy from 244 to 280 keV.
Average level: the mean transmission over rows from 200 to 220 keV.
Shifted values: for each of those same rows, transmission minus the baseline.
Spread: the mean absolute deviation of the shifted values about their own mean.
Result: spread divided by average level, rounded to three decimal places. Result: 0.025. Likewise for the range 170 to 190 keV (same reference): 0.044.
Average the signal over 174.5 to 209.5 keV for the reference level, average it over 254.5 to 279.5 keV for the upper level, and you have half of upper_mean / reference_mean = 0.58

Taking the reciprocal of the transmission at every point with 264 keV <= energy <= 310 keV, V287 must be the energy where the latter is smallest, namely 267.0 keV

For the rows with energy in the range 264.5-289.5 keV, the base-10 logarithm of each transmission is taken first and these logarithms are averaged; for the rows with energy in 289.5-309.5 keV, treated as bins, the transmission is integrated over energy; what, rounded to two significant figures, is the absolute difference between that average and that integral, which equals 27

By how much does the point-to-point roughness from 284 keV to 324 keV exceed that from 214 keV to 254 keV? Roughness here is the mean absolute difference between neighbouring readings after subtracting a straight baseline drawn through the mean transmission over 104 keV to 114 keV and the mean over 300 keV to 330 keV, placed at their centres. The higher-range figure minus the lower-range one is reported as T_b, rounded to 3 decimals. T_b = 0.017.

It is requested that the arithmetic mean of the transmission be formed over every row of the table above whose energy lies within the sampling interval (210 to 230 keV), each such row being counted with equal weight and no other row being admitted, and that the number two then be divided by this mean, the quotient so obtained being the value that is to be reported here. 1.51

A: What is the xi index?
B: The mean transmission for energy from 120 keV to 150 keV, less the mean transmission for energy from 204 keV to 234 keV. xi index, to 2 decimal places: -0.31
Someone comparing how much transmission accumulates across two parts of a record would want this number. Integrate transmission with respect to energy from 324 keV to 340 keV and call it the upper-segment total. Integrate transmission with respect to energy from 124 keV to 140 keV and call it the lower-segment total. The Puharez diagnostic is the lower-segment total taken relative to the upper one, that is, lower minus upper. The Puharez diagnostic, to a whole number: -5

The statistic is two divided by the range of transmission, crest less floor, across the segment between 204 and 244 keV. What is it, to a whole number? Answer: 21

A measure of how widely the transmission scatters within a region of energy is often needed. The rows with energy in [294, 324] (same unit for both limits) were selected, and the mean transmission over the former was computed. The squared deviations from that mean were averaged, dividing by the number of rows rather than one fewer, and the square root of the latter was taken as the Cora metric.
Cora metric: 0.046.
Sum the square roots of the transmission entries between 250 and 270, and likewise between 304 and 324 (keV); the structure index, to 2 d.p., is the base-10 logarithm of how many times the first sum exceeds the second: 0.01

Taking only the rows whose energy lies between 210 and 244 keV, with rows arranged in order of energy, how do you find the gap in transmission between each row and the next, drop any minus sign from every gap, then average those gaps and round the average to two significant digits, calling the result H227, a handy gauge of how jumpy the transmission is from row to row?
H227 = 0.038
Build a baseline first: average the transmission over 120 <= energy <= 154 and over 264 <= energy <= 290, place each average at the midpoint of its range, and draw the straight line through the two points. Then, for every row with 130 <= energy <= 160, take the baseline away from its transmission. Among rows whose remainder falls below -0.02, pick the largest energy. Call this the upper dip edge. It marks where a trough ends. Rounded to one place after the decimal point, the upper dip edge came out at 132.0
